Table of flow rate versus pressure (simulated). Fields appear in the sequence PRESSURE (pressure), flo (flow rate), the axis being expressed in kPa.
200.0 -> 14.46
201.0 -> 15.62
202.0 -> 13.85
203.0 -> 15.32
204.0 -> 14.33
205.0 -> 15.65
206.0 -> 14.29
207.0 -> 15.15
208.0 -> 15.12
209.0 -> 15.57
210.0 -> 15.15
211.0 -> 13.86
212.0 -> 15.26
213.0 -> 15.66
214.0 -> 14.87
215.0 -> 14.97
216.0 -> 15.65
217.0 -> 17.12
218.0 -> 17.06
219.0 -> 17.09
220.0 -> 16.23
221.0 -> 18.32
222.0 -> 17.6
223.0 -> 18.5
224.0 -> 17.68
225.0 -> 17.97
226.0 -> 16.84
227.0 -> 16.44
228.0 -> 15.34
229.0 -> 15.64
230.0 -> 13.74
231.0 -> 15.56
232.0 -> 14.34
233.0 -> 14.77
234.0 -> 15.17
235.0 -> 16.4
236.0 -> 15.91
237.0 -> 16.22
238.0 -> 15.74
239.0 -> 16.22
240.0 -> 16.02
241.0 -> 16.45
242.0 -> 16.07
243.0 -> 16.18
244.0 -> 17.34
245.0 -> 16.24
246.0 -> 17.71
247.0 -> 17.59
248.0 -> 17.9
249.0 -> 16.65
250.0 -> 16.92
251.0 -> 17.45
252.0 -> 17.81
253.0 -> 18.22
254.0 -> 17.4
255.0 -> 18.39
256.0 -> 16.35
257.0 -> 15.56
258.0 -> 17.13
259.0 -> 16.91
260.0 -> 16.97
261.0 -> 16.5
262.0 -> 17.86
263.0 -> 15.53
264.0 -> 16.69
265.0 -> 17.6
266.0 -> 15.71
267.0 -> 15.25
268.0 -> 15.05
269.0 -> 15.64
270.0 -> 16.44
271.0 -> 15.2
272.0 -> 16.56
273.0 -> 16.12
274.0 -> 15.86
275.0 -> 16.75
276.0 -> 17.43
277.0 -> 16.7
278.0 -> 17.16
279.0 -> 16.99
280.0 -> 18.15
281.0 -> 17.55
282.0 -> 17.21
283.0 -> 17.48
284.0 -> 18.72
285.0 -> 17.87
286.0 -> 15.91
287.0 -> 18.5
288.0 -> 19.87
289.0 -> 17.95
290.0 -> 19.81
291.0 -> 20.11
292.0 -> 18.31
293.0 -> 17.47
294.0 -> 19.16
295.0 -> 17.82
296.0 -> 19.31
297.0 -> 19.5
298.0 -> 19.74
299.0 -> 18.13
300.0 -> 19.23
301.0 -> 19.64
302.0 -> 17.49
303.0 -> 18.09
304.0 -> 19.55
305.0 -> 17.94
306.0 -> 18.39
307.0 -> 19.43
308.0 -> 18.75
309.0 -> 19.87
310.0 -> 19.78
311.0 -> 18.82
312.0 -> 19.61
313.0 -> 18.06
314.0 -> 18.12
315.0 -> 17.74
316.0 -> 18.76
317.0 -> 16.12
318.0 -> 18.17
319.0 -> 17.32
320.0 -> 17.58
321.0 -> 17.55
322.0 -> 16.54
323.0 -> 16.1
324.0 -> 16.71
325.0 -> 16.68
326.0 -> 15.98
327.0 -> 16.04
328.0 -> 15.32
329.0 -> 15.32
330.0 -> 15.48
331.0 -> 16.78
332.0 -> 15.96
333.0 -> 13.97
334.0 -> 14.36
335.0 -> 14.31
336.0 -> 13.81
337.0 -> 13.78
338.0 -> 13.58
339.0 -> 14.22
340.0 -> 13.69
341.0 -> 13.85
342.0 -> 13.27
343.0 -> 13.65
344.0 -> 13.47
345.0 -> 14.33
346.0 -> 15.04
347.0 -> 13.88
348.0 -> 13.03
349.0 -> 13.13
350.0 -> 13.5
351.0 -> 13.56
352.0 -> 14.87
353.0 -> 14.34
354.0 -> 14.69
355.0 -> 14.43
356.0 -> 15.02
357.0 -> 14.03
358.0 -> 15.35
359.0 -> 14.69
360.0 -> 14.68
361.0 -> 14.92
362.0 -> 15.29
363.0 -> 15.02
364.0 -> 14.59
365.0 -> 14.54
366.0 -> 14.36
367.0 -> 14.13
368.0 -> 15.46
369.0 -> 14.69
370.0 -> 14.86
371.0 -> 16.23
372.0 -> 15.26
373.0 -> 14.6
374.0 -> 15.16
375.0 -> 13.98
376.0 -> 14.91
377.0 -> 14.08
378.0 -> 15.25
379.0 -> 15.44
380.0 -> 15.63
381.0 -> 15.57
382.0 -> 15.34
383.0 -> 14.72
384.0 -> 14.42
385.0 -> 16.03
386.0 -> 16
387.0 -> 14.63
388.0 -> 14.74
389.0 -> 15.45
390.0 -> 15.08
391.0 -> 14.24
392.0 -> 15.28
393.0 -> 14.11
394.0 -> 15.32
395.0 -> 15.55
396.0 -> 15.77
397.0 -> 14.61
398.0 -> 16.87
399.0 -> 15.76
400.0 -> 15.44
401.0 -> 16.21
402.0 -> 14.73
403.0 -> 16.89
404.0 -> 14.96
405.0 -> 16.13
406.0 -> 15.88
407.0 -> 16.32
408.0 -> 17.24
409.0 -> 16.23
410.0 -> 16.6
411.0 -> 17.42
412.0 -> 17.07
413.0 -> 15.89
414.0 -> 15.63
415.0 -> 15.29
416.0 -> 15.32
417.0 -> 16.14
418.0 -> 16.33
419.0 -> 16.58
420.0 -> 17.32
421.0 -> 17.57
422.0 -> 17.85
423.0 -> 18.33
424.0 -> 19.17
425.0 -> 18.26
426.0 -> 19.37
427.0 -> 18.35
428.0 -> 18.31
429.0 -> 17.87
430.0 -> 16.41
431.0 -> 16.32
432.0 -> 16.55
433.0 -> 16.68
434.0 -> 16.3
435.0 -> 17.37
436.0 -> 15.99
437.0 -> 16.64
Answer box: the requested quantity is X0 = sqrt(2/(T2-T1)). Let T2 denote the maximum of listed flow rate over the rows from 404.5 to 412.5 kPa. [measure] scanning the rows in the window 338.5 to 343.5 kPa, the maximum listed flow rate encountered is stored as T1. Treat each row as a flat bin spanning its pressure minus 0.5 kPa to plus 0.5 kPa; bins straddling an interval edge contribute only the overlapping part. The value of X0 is 0.8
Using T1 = 14.22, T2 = 17.42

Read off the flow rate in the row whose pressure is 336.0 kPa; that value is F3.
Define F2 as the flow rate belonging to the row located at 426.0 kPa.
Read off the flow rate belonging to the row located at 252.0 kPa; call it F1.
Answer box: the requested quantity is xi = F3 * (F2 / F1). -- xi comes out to 15.0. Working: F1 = 17.81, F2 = 19.37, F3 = 13.81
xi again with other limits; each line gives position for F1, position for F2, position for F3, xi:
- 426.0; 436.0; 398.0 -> 13.9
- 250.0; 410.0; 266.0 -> 15.4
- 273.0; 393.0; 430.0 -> 14.4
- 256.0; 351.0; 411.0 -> 14.4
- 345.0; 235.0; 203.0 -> 17.5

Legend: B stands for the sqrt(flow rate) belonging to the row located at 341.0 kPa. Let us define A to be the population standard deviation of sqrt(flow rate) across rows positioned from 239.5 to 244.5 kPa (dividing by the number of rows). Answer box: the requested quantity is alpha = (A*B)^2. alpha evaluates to 0.049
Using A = 0.060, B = 3.7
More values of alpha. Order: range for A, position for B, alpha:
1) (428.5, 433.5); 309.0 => 0.093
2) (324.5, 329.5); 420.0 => 0.071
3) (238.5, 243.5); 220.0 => 0.006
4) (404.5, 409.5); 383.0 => 0.048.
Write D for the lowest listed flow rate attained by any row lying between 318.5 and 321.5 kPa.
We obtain 17.32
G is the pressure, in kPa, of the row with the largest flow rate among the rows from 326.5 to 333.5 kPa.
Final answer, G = 331.0 kPa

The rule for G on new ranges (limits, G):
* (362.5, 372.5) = 371.0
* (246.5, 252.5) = 248.0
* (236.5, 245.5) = 244.0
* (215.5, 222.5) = 221.0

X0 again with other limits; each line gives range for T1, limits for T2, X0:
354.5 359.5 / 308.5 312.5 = 0.7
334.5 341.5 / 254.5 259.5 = 0.7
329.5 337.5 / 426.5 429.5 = 1.1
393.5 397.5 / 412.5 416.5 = 4.1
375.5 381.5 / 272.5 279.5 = 1.1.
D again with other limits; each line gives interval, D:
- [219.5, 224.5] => 16.23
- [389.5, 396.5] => 14.11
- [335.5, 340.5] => 13.58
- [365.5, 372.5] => 14.13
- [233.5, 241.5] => 15.17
